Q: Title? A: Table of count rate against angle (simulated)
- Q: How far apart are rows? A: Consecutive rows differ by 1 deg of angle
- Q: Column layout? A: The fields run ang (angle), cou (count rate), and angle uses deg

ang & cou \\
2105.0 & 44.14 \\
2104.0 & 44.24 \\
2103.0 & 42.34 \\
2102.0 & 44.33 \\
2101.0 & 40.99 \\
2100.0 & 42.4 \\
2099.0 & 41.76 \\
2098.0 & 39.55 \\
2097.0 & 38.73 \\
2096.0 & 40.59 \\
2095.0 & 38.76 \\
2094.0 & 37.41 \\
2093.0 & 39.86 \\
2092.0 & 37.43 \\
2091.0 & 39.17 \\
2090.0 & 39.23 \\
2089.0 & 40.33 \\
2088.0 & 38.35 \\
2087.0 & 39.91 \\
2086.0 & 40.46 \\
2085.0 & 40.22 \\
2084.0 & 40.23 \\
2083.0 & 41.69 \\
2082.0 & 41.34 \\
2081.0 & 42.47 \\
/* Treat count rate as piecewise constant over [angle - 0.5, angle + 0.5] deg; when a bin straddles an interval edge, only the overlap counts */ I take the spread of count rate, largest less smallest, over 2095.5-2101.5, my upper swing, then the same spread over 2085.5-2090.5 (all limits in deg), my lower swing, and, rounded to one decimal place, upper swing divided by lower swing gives 1.7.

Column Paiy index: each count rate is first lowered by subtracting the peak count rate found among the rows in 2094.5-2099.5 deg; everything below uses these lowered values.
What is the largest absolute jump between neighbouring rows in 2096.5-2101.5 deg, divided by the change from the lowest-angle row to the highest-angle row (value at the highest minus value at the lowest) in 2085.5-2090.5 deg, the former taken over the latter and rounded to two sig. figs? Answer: -1.8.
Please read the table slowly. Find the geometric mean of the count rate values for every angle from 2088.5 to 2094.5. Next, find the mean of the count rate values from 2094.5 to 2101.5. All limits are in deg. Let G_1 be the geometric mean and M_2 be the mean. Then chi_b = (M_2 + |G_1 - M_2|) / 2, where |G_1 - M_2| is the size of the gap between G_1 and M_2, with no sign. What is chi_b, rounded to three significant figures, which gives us 21.0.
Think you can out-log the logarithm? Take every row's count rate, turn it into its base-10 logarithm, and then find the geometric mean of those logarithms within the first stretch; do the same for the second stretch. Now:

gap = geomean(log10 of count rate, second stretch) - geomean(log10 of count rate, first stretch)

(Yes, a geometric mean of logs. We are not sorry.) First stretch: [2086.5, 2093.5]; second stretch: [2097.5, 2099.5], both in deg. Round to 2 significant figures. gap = 0.016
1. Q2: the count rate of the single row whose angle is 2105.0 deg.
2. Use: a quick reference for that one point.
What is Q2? 44.14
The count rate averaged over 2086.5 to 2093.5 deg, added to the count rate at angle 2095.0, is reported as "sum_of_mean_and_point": 77.9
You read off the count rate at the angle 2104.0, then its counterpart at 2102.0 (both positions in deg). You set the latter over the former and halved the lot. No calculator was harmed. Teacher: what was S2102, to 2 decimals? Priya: 0.50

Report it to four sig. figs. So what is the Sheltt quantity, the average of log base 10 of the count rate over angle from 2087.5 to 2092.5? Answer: 1.590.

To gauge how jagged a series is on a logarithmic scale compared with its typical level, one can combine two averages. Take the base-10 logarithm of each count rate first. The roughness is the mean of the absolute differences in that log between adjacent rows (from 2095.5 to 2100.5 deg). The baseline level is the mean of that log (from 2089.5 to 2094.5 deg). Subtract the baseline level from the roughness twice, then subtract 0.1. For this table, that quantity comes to -3.258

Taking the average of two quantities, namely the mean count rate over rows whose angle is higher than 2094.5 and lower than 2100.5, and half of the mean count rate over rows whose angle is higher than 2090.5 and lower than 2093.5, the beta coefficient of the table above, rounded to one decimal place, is 29.9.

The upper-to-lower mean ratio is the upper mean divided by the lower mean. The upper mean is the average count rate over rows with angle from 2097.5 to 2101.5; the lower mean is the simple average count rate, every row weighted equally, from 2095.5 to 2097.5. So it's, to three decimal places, 1.038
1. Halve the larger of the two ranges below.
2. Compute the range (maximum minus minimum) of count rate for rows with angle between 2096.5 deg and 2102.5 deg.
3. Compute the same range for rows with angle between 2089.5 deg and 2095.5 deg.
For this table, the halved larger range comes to 2.80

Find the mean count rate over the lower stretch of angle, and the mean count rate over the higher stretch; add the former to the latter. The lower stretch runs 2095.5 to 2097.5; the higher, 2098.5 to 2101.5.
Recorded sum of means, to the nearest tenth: 81.4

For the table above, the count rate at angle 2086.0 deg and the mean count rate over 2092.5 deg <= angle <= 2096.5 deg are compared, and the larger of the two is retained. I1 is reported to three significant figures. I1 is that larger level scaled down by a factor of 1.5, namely 27.0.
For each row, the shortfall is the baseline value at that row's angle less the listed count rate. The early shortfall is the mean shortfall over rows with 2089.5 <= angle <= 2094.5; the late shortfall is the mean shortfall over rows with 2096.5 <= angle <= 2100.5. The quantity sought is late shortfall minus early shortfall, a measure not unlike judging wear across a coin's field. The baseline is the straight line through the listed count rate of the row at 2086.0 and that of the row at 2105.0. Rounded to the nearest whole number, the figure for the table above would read -1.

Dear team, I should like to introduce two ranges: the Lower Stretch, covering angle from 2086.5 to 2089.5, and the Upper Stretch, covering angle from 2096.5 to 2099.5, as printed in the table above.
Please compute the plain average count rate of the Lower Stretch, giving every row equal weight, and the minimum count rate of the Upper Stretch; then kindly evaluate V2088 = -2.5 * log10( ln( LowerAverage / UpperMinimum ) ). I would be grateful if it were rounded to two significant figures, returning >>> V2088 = 4.2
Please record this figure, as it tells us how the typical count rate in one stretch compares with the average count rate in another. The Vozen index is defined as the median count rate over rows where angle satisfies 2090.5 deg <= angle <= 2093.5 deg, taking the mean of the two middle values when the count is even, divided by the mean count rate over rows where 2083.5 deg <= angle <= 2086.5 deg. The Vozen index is 0.97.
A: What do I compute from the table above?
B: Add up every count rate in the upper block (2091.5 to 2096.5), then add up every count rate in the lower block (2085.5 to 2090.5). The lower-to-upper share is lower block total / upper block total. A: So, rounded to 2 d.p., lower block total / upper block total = 1.02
